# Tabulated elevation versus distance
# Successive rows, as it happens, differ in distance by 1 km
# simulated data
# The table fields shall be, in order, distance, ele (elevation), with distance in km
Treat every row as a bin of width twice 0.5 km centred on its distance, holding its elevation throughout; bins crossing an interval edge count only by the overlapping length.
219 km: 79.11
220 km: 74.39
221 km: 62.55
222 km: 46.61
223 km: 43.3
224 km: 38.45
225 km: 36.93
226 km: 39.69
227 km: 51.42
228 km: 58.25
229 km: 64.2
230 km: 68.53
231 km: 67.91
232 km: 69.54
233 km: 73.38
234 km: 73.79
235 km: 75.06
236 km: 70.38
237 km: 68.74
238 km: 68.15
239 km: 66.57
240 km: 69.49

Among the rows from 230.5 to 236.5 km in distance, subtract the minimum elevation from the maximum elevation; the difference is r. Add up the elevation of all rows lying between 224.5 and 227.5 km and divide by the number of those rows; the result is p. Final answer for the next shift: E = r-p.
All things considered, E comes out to -36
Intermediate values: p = 43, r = 7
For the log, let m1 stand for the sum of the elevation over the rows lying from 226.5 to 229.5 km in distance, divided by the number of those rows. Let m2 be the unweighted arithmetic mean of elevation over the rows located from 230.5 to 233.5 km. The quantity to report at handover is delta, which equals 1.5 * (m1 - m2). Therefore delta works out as -18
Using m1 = 58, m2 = 70.3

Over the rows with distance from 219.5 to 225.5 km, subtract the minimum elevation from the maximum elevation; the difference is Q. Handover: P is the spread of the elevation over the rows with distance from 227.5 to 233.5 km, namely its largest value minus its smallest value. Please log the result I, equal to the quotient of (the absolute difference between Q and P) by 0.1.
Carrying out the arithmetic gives 223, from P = 15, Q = 37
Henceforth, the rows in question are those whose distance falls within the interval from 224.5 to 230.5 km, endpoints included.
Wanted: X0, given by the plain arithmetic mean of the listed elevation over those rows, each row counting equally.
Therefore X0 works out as 53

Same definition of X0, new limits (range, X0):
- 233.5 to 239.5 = 70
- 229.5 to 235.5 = 71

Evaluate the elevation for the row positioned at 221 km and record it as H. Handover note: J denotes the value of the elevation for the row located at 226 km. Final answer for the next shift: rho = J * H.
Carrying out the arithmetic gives 2483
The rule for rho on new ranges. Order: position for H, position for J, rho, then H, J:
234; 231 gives 5011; 73.79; 67.91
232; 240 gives 4832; 69.54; 69.49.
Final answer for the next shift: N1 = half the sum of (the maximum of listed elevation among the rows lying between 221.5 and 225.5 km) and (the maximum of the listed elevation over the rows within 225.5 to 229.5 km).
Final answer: 55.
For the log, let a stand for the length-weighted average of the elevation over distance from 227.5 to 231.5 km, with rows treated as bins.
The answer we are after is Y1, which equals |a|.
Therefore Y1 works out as 65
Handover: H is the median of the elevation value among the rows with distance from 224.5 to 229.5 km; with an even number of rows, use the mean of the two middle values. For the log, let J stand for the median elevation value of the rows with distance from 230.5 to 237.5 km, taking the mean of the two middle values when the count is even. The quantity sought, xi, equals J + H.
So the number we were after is 122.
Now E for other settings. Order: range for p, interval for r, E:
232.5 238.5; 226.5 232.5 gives -53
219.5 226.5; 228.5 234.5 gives -39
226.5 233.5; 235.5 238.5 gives -63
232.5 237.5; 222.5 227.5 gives -58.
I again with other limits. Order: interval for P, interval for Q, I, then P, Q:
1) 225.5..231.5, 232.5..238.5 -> 219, 29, 7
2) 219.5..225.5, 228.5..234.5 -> 279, 37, 10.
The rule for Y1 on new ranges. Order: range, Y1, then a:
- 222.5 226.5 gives 40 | 40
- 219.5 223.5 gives 57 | 57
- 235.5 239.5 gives 68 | 68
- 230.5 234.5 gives 71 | 71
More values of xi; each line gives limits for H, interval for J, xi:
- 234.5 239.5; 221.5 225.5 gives 110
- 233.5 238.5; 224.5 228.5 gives 116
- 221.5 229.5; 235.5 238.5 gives 114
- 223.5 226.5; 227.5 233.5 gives 107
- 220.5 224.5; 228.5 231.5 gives 113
